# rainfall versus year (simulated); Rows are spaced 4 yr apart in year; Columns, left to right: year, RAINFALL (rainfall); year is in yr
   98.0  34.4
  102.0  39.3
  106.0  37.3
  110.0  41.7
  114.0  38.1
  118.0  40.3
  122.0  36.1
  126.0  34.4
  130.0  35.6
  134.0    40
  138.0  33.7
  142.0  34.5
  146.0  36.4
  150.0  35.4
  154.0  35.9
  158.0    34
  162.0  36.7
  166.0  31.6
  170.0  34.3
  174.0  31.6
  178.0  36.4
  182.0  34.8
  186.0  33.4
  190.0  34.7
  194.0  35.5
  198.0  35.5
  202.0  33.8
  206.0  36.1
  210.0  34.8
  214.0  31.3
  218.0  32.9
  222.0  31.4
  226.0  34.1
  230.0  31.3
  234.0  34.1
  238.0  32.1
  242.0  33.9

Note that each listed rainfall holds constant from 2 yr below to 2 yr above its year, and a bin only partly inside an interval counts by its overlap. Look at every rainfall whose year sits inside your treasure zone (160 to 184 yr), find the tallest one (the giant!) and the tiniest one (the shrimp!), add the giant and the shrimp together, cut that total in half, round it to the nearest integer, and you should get 34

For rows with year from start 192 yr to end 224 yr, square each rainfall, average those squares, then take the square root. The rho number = 34.0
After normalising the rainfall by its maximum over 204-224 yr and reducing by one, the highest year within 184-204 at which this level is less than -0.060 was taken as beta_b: 202.0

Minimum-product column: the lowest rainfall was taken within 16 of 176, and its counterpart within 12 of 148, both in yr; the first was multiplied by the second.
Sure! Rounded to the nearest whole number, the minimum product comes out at 1065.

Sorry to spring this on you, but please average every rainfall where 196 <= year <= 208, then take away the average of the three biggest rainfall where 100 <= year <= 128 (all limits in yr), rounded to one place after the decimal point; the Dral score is -5.3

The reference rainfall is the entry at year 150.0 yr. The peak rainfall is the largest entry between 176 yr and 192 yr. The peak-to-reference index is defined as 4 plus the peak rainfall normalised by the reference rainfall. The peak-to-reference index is 5.03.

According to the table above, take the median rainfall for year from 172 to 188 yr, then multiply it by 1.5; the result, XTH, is 51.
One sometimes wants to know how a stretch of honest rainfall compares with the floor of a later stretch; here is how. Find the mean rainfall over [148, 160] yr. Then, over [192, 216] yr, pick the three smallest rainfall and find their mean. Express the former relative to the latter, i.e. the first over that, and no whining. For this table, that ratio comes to 1.05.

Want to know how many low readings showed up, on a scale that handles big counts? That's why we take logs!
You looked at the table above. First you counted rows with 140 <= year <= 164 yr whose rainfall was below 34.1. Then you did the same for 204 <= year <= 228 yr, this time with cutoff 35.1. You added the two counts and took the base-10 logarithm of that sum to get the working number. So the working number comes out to 0.78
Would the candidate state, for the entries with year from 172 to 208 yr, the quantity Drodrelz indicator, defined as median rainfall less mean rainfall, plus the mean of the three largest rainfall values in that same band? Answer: 36.2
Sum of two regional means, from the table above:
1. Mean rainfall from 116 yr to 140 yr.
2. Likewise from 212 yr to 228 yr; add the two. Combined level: 69.1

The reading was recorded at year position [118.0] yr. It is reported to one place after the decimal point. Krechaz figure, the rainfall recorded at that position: 40.3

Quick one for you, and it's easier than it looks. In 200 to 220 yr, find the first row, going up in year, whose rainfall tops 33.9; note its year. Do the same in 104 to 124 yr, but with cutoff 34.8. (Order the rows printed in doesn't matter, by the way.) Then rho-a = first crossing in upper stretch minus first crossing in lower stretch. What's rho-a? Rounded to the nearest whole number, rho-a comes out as 100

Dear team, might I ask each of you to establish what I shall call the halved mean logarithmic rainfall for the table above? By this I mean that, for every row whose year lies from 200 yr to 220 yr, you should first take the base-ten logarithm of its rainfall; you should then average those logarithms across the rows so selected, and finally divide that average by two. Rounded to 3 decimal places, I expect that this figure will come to 0.764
